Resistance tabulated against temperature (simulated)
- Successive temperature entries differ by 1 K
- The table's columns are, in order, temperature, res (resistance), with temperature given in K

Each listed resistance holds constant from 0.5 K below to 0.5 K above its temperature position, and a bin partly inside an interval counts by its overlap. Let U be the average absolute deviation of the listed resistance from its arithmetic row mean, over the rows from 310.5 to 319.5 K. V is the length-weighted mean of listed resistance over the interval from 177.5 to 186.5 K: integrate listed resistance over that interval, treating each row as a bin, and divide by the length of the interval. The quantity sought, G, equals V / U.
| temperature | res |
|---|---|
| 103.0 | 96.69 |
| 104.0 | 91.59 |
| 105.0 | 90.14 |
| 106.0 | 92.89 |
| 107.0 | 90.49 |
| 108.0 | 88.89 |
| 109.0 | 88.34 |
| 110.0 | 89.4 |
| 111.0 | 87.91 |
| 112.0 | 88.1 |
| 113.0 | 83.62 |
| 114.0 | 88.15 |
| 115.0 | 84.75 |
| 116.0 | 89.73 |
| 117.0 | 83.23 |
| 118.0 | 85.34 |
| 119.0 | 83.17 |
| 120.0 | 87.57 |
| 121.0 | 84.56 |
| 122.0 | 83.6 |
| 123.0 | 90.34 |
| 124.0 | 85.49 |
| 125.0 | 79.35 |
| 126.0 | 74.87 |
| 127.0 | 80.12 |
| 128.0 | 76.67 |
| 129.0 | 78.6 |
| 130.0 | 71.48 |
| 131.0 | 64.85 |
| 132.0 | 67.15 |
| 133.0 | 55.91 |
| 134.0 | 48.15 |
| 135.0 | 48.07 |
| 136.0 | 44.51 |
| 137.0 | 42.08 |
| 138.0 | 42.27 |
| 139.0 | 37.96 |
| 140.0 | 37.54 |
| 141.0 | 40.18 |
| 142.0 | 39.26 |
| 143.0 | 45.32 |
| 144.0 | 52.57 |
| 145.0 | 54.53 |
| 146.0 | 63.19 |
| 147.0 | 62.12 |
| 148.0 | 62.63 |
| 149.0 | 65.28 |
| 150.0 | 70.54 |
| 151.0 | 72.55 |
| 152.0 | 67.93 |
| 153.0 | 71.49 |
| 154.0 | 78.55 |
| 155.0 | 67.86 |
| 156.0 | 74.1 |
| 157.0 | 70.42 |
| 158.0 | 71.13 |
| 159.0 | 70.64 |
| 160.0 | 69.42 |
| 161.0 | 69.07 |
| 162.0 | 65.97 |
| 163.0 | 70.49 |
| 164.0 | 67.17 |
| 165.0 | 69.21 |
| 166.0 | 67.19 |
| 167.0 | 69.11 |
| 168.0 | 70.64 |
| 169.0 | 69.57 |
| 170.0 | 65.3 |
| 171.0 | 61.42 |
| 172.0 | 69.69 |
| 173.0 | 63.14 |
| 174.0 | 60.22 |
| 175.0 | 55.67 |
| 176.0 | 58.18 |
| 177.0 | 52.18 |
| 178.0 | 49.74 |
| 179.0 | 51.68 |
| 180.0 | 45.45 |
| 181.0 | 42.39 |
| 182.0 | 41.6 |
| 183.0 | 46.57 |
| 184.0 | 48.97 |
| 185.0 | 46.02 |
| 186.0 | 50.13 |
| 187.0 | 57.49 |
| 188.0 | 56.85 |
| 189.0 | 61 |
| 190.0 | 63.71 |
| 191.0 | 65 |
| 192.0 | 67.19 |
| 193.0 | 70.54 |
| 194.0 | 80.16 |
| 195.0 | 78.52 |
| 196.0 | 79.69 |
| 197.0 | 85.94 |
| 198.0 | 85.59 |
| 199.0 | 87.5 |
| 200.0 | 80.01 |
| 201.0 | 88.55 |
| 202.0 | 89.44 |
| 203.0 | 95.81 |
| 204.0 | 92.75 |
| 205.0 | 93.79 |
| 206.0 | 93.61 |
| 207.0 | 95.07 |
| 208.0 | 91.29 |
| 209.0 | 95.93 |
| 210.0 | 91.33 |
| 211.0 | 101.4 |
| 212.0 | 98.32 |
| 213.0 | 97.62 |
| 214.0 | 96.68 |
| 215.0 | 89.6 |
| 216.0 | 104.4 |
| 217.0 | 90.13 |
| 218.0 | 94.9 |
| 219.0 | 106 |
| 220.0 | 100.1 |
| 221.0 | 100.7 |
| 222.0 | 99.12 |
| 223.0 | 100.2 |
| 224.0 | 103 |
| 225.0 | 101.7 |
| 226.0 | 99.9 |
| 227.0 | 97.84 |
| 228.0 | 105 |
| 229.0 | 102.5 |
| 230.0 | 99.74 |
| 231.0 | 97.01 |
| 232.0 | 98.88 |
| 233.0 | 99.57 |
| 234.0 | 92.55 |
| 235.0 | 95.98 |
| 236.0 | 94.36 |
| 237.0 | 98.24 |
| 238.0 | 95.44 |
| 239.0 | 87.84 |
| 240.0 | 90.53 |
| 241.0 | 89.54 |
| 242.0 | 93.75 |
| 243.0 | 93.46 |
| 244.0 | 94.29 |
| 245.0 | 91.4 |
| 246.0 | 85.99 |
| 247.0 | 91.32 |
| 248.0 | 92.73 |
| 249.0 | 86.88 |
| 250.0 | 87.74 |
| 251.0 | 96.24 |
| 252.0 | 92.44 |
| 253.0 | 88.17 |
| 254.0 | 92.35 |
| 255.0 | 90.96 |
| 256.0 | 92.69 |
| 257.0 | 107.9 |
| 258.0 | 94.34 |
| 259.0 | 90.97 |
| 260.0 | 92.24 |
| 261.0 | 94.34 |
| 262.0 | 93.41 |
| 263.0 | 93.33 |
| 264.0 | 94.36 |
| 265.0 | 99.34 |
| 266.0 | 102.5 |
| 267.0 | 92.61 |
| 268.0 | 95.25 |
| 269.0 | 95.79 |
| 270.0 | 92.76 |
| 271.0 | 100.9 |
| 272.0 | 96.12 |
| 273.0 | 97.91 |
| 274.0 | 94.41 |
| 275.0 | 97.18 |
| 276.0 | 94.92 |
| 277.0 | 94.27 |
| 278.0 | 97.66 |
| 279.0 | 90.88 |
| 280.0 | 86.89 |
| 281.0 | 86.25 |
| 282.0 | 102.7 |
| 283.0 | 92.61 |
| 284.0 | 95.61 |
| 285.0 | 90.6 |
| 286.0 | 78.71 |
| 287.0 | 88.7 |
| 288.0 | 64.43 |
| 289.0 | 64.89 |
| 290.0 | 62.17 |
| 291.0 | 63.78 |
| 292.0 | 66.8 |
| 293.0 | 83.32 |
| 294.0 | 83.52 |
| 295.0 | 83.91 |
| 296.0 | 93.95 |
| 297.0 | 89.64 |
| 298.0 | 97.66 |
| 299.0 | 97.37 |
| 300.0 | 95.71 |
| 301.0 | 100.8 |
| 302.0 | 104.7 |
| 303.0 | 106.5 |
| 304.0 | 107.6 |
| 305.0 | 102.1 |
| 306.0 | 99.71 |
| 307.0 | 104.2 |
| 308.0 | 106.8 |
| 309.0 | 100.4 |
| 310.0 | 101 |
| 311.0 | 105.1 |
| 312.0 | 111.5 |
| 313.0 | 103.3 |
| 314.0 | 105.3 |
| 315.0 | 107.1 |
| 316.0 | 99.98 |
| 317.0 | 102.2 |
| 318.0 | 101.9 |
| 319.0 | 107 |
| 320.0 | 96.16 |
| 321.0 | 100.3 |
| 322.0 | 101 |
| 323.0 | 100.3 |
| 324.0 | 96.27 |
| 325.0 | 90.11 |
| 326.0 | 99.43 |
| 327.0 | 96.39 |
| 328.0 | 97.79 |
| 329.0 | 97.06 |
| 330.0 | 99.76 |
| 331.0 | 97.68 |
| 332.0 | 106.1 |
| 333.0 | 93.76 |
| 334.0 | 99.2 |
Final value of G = 18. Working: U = 2.6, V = 47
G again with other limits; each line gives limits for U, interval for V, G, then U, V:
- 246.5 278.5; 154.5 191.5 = 20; 3.0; 61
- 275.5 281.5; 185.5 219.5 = 22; 3.8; 85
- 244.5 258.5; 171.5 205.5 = 20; 3.3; 67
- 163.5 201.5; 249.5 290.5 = 9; 10.6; 92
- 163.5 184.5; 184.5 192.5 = 7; 8.7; 58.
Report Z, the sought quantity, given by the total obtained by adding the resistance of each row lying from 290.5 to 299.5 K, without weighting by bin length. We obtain 760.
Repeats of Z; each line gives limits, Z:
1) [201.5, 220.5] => 1818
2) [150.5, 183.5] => 2096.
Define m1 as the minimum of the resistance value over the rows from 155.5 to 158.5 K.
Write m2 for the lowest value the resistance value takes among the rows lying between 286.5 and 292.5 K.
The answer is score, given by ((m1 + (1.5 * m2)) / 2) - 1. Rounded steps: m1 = 70.42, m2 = 62.17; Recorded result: 81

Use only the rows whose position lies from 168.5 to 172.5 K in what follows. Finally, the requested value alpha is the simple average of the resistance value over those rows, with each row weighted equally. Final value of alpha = 66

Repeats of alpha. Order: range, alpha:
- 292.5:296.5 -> 86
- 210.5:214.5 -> 99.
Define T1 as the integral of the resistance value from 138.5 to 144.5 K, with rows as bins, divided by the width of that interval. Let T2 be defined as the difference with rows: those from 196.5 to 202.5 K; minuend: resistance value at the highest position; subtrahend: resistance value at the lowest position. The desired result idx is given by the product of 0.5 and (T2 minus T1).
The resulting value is -19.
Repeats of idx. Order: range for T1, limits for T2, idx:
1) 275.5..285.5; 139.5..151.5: -29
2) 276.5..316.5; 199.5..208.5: -41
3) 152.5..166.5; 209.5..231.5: -32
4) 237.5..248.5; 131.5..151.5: -43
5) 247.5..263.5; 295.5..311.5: -41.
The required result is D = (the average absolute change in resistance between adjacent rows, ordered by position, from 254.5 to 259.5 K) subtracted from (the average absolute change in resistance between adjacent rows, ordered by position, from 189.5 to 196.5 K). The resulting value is -5.3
